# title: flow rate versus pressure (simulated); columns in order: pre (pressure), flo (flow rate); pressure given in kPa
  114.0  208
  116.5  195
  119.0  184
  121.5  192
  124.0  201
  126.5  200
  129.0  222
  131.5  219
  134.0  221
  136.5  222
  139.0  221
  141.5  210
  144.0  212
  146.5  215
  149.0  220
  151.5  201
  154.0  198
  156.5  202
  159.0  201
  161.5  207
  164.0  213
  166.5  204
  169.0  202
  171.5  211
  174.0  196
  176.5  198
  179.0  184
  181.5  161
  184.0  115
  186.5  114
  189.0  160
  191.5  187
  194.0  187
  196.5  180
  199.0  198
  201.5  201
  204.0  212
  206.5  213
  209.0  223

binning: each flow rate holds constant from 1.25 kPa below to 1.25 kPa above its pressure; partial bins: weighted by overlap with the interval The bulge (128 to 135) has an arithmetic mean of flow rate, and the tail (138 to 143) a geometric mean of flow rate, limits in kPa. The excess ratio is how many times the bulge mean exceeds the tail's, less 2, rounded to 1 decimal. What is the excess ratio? -1.0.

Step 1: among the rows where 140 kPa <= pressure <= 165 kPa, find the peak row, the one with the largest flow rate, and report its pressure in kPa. 149.0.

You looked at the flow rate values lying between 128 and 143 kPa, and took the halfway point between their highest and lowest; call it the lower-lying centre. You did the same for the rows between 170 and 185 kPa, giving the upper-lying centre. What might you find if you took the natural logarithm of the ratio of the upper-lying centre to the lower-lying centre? -0.28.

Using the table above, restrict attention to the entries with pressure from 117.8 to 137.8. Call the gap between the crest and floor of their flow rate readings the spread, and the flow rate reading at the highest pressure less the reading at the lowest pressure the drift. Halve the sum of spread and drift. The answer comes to 38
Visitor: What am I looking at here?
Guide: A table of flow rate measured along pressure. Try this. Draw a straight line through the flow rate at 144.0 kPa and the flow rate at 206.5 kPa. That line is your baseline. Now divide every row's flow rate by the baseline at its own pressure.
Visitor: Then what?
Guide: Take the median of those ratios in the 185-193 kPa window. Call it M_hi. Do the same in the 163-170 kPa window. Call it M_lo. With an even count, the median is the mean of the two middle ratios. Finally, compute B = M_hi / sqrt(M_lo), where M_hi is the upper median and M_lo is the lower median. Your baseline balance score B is 0.8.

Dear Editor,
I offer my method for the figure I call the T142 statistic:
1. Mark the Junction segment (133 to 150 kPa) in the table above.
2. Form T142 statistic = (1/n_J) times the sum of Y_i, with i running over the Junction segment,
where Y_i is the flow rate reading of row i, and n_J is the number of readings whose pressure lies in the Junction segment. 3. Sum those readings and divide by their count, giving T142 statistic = 217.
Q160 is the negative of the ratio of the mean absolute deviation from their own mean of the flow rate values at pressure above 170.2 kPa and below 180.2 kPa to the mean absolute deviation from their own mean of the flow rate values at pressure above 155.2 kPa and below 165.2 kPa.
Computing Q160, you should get -1.71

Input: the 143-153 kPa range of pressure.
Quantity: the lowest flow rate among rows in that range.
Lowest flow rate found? 201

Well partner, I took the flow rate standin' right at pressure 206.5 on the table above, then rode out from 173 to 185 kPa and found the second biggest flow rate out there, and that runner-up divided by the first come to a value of 0.92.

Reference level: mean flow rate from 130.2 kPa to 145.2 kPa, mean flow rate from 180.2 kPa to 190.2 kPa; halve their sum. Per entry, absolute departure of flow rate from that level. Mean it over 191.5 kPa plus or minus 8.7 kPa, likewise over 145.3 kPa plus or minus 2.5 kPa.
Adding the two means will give 62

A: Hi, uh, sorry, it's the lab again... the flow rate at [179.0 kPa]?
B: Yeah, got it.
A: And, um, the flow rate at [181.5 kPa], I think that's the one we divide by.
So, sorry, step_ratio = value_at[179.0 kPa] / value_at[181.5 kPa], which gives 1.14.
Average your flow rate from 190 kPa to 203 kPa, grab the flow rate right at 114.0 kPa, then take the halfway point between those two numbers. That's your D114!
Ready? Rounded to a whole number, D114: 199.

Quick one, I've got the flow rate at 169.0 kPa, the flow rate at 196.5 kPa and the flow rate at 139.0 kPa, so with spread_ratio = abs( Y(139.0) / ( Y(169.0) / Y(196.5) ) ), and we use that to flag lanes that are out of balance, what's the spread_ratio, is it 197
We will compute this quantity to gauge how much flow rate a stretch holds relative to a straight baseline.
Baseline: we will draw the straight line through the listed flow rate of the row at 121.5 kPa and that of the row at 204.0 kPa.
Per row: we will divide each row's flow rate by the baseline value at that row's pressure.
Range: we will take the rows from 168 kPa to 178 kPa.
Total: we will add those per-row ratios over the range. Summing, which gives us 3.9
